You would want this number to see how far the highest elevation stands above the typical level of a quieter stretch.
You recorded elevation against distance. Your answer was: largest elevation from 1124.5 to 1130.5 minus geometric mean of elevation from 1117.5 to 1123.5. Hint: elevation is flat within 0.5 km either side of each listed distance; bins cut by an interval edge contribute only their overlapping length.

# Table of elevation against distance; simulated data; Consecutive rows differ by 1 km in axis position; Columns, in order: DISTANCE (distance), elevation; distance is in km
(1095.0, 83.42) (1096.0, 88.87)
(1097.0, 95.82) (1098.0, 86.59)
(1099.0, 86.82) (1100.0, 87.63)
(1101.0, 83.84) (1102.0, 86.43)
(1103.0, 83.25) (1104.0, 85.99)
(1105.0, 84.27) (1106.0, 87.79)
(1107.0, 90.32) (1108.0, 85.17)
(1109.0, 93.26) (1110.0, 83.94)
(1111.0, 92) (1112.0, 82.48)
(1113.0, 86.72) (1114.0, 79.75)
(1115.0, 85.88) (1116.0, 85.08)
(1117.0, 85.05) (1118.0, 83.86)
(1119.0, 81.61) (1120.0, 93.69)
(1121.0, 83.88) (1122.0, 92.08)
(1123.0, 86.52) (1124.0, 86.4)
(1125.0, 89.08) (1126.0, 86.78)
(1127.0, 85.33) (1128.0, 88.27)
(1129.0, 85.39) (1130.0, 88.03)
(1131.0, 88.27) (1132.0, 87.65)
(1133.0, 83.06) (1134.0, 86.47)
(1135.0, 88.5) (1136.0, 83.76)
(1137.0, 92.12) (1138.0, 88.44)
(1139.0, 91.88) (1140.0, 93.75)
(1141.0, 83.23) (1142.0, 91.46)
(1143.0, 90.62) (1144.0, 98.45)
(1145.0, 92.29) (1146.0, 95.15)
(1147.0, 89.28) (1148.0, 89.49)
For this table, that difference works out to 2.3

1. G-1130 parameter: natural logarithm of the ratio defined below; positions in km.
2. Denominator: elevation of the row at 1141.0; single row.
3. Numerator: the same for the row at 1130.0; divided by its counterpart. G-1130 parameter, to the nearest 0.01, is 0.06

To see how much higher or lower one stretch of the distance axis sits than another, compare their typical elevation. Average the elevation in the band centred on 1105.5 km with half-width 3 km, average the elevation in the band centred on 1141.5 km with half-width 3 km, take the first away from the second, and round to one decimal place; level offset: 5.4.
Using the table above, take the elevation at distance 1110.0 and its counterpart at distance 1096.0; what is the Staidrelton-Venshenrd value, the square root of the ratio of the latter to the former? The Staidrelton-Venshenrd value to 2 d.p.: 1.03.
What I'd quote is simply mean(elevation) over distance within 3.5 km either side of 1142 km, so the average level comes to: 91.7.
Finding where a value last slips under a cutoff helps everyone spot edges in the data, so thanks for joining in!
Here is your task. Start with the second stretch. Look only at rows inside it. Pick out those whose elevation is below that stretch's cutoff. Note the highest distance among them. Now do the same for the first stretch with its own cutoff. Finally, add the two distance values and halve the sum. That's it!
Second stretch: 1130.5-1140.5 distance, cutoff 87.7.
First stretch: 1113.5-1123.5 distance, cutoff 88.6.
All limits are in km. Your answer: 1129.5 km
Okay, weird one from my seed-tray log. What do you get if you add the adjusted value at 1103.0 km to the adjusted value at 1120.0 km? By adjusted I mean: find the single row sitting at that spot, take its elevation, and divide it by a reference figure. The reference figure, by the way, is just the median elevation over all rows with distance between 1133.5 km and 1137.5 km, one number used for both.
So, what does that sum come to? 2.02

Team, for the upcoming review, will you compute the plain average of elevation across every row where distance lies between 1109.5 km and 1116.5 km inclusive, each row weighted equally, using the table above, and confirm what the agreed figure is 85.1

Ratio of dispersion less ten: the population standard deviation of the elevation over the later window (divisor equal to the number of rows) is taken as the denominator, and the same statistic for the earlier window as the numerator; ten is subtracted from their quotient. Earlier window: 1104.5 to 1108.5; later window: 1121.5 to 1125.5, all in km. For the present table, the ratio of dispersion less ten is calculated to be -9.0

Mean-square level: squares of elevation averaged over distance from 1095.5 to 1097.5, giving 8540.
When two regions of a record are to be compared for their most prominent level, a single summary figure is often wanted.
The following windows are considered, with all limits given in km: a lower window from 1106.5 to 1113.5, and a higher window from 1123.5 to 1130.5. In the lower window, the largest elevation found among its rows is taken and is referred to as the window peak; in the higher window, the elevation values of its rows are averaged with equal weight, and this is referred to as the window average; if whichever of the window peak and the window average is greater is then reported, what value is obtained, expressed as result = 93.3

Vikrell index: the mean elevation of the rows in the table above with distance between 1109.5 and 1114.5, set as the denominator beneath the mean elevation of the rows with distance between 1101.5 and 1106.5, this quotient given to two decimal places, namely 1.01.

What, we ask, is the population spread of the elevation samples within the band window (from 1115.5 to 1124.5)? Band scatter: 3.72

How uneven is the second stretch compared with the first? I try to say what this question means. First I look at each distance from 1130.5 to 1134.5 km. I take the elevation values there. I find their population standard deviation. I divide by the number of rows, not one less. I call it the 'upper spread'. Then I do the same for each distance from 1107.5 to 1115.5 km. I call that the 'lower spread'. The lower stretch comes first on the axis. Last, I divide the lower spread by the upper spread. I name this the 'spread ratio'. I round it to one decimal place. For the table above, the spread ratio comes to 2.1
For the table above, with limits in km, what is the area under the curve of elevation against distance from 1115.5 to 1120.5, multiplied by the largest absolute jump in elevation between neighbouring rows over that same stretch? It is 5186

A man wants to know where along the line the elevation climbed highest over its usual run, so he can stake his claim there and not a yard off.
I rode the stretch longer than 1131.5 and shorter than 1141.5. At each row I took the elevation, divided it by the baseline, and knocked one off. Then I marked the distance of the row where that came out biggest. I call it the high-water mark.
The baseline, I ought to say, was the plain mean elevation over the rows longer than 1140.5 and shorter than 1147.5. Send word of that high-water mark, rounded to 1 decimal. 1140.0 km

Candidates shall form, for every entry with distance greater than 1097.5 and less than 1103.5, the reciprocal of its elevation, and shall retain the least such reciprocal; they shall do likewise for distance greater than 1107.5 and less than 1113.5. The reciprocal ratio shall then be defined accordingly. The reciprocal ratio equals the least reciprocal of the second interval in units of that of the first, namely 0.94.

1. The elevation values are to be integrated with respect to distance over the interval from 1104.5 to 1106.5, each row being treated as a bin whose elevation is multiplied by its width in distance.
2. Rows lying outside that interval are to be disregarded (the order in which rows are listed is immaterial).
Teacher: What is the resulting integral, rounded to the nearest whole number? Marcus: 172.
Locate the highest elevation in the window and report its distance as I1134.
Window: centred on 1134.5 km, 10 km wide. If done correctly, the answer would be 1137.0 km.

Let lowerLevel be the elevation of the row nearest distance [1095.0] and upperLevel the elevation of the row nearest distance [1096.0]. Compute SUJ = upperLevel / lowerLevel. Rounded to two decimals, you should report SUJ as 1.07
